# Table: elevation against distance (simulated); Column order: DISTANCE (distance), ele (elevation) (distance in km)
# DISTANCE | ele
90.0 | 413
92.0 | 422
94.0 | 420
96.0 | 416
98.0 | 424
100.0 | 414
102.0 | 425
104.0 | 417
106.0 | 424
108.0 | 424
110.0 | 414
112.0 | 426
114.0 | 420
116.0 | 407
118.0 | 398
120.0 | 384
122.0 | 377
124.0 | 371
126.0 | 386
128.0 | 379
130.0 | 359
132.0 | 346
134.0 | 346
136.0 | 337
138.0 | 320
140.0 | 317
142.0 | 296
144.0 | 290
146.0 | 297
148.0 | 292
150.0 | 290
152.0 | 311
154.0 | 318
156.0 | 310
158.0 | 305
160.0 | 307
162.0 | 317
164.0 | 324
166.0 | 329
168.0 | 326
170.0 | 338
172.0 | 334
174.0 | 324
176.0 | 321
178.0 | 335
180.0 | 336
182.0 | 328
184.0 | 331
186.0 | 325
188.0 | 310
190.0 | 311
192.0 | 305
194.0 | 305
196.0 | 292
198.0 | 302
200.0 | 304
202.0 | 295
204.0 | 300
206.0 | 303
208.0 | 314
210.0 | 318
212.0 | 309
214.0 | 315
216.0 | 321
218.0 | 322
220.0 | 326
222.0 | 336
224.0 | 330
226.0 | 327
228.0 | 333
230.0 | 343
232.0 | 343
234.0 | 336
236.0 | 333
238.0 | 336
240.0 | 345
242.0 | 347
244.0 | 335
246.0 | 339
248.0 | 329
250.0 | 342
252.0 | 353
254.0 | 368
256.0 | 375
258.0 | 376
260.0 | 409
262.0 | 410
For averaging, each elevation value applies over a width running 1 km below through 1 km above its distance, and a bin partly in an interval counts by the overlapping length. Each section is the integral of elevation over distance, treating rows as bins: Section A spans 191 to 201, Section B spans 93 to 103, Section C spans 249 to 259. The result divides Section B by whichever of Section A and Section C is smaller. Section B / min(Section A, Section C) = 1.39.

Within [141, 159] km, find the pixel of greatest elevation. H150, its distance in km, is 154.0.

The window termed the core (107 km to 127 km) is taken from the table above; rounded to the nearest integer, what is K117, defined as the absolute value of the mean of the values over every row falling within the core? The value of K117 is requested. 401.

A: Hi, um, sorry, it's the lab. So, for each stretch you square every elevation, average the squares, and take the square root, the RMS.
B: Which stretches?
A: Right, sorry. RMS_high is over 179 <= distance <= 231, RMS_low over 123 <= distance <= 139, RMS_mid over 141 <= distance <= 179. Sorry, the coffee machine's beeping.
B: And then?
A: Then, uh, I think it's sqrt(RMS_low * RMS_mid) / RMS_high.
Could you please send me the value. 1.05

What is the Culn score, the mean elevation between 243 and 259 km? 352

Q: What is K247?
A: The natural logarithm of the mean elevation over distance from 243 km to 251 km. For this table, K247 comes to 5.82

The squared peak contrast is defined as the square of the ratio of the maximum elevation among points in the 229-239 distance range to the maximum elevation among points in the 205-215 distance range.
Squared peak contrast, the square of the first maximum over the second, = 1.16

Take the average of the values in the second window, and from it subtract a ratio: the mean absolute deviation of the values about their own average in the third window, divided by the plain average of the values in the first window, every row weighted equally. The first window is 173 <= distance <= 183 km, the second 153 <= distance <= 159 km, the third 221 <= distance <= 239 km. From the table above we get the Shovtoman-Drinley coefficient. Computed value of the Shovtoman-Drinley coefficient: 311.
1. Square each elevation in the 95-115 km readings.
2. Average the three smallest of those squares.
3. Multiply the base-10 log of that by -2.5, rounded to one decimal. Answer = -13.1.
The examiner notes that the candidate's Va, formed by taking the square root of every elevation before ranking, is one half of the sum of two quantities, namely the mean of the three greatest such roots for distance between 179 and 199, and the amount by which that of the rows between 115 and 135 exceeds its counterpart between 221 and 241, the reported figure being 9.8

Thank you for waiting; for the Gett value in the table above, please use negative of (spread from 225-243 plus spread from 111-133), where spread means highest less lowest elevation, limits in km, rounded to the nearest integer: -100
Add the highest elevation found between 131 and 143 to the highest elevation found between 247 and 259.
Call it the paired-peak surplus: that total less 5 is 717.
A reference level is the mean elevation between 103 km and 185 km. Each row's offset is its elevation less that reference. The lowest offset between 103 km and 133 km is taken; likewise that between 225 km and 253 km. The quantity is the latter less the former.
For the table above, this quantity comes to -19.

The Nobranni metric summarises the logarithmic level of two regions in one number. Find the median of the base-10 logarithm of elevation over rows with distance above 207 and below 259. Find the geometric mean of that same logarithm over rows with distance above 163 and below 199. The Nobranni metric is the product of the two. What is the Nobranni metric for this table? 6.33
